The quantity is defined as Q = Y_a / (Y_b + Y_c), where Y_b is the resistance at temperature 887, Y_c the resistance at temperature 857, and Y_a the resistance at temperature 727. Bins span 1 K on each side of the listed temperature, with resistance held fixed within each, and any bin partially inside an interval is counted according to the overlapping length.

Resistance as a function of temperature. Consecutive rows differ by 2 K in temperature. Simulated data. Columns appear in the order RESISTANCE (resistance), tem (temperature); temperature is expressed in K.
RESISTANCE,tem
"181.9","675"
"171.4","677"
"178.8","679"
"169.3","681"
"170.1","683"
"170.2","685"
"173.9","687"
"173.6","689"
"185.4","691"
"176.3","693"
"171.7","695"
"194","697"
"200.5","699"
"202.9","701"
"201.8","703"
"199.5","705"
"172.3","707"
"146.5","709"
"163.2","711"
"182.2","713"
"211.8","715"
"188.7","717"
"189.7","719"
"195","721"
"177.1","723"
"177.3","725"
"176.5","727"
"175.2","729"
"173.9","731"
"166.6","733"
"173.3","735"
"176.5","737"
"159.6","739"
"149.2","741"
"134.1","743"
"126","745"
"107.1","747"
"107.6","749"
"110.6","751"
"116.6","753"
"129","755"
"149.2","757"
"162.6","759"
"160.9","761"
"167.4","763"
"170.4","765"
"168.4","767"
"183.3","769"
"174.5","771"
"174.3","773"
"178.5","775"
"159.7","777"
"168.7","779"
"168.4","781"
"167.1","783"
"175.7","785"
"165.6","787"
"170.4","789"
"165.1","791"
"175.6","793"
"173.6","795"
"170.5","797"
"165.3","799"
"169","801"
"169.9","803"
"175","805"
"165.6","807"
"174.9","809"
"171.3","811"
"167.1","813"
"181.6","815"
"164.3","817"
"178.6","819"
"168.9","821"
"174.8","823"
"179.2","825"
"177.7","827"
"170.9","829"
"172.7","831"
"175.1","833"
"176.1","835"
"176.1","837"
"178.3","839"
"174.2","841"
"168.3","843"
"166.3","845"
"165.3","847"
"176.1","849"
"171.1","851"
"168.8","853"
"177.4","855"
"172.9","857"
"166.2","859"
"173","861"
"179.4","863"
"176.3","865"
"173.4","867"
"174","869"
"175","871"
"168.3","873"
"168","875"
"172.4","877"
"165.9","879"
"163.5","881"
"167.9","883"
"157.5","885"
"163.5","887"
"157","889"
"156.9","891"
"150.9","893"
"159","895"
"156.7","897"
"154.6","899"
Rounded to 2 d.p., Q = 0.52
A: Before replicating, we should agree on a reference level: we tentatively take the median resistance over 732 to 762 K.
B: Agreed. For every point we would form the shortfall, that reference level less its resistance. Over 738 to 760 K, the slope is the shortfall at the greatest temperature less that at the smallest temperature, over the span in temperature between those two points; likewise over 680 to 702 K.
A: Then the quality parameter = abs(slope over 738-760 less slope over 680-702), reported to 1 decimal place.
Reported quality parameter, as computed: 1.5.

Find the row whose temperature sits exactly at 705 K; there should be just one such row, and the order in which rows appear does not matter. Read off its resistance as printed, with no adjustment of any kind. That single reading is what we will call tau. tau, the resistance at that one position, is 199.5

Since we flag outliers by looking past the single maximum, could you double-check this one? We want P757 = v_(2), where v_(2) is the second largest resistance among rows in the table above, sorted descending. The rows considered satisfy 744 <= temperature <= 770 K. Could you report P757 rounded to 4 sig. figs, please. 170.4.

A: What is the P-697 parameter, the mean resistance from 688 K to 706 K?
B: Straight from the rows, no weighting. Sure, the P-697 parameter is 190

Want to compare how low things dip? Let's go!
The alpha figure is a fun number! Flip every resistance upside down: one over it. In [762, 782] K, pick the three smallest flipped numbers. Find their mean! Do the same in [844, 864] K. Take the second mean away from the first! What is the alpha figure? 0.0000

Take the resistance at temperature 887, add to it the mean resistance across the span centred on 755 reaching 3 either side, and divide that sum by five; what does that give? 59.0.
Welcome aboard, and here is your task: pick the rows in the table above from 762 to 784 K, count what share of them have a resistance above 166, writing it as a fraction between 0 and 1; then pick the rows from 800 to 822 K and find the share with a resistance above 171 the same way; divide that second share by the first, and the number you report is 0.50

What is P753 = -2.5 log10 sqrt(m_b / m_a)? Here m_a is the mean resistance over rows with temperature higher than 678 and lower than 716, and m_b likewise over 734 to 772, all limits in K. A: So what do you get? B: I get 0.11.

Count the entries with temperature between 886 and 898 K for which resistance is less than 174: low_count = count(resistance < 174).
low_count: 6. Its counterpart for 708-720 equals 2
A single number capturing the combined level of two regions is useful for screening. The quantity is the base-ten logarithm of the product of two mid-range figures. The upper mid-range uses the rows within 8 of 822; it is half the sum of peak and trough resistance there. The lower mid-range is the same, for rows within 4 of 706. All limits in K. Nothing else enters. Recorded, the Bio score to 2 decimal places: 4.48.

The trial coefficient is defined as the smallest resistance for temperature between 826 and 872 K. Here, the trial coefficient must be 165.3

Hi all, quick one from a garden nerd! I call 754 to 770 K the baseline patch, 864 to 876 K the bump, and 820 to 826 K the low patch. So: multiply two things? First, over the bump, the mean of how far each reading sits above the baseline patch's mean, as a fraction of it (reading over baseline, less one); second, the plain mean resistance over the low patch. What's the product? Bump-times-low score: 12.0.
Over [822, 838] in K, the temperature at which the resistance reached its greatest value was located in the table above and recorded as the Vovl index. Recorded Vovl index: 825 K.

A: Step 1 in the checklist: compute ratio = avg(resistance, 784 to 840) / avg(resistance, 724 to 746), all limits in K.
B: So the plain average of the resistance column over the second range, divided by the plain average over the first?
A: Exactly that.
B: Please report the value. 1.06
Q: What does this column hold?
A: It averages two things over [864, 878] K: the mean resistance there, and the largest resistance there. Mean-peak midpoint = 174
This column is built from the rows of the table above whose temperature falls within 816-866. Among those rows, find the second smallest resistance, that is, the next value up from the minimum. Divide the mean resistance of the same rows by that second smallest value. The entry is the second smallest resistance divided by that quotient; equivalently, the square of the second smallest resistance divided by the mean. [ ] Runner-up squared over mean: 158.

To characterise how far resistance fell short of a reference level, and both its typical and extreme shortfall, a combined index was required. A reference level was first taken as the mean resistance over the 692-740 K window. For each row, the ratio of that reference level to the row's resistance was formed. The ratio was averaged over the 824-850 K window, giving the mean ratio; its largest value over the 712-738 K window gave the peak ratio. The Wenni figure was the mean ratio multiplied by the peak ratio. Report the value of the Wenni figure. 1.14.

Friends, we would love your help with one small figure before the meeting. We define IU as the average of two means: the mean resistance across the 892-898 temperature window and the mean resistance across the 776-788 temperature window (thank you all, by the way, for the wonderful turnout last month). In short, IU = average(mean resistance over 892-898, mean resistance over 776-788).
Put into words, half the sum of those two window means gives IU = 162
